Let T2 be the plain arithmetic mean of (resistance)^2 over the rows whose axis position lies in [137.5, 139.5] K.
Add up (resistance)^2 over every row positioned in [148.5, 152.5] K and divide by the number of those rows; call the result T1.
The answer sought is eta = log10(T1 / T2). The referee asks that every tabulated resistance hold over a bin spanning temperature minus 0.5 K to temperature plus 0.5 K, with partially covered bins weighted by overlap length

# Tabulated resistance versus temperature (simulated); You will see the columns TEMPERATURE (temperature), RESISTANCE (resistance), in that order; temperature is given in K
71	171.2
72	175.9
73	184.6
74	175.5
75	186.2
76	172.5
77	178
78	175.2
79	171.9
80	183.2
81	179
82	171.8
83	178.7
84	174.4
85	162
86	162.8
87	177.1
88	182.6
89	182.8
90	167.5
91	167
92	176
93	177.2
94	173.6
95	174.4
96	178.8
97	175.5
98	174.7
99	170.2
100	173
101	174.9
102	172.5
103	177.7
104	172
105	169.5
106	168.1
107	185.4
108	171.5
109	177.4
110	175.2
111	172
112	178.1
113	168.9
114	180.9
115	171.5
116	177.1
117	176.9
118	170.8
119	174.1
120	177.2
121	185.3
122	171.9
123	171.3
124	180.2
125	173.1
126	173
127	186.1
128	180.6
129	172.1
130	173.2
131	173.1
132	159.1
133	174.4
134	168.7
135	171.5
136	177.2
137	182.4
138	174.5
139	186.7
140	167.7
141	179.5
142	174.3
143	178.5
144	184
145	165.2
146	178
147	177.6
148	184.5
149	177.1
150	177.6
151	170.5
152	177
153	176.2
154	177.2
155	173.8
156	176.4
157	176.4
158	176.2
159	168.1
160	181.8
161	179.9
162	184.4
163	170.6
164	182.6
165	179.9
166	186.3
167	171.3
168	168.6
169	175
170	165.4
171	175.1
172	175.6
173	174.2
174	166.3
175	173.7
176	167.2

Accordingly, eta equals -0.025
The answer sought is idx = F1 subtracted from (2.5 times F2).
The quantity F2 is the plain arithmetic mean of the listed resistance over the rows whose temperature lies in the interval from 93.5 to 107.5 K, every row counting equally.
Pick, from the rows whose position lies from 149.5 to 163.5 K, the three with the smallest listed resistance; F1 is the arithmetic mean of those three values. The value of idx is 266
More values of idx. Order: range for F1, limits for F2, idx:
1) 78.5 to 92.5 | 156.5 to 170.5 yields 277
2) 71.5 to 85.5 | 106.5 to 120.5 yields 270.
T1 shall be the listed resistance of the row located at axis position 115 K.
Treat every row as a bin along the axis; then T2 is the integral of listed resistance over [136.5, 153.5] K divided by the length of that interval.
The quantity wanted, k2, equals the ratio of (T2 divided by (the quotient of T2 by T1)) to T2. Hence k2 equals 0.97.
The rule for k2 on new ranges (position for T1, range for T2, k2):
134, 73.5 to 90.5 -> 0.96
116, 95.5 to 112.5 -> 1.01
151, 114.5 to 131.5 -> 0.97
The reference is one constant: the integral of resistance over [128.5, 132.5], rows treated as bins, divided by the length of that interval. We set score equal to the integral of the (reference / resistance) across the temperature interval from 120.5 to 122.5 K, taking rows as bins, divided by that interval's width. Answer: 0.950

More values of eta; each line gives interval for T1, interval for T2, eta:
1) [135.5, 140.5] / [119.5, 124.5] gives 0.003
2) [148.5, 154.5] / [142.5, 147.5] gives -0.004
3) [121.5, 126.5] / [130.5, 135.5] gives 0.023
